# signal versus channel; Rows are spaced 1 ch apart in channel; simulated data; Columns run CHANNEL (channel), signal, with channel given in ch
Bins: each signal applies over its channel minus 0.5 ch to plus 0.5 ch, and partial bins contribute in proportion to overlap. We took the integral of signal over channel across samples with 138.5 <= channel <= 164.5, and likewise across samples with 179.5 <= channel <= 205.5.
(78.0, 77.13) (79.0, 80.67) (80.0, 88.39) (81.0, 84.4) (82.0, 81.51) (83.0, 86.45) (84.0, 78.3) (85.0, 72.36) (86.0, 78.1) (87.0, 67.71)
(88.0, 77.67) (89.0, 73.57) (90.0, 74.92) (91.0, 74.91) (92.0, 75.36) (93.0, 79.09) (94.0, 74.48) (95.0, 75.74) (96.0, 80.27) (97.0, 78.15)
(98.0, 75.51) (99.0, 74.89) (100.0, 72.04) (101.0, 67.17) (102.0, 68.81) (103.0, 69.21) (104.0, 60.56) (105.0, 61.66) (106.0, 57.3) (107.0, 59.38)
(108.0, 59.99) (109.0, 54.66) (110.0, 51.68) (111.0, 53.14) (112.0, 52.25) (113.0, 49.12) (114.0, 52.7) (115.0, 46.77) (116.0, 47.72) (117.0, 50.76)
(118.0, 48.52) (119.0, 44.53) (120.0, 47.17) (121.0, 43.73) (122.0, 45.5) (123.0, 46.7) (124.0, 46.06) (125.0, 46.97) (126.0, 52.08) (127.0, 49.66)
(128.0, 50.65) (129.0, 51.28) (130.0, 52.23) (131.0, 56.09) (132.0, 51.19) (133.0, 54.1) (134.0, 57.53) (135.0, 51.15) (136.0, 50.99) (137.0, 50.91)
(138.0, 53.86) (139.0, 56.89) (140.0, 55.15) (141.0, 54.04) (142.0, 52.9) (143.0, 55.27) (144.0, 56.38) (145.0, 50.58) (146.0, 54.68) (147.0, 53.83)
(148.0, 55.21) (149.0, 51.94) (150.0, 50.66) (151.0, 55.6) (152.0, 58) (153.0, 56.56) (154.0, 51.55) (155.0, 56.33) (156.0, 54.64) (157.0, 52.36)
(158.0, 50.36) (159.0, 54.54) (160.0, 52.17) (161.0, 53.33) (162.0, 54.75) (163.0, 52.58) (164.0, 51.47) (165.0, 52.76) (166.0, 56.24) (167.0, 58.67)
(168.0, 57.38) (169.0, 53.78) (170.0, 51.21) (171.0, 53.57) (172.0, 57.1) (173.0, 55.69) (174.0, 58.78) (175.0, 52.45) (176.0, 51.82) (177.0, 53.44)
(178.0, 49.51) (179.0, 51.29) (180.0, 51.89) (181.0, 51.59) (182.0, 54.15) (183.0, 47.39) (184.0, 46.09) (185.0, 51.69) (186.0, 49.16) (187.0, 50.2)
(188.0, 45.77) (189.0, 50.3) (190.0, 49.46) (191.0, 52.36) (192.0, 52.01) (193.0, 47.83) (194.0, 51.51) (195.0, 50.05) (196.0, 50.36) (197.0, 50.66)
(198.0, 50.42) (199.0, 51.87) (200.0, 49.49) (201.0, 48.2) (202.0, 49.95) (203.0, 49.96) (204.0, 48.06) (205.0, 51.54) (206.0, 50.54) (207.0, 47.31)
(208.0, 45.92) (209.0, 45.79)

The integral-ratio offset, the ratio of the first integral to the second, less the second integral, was -1301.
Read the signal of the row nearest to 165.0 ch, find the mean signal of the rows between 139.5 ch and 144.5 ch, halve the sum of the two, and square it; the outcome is 2889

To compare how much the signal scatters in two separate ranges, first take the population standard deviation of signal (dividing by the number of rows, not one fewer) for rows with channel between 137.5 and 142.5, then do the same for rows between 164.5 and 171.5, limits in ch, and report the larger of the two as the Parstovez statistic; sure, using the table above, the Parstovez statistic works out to 2.5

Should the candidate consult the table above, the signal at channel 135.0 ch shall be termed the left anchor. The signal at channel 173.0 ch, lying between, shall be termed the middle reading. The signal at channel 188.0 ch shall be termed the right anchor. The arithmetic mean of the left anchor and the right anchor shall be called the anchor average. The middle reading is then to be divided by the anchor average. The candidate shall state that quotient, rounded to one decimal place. 1.1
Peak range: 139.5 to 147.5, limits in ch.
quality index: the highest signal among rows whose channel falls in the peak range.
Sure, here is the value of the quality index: 56.38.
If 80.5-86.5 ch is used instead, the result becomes 86.45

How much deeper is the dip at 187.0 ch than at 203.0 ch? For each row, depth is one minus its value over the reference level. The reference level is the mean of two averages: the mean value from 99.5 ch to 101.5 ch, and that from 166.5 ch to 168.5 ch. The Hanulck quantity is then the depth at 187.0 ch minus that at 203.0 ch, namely 0.0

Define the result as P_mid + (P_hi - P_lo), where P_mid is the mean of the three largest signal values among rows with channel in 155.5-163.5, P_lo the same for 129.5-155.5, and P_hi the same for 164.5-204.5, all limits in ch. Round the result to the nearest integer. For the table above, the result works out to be 55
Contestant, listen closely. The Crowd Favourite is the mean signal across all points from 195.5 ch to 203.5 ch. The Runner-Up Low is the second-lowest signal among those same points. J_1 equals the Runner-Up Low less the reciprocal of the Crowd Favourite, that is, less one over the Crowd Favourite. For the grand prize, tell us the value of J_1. 49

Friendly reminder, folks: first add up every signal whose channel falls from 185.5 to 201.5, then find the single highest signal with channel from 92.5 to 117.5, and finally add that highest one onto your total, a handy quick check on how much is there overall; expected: 880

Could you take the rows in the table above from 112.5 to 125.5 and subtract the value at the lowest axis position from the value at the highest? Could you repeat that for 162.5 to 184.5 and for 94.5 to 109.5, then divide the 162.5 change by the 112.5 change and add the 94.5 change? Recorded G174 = -18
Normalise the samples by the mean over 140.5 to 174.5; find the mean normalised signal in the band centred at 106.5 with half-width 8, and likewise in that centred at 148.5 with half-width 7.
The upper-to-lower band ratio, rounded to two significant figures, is 0.90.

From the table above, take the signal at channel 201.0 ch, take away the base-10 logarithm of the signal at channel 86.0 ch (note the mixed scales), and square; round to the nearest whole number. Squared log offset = 2144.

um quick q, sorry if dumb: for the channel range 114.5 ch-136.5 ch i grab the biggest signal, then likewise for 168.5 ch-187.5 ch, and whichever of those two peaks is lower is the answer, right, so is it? 57.5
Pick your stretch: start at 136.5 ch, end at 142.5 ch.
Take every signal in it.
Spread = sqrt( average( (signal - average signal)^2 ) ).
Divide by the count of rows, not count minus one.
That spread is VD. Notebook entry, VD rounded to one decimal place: 1.8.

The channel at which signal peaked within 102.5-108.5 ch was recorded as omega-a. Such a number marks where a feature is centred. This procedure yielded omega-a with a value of 103.0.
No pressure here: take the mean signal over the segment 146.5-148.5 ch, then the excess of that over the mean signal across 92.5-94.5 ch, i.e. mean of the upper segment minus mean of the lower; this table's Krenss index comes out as -22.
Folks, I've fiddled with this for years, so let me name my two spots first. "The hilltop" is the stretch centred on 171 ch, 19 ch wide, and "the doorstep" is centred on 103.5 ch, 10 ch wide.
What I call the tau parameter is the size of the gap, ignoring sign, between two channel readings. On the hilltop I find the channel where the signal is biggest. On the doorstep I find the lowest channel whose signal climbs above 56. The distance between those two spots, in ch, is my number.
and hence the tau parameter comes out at 75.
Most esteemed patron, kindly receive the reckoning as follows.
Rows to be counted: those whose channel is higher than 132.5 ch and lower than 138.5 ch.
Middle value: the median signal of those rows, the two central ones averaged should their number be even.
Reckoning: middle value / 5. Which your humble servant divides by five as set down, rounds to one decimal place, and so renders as 10.5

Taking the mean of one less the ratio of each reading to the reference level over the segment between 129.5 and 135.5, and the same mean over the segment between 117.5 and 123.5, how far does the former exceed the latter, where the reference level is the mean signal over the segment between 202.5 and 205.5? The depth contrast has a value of -0.15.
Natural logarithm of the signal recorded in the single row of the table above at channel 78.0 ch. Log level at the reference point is 4.35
